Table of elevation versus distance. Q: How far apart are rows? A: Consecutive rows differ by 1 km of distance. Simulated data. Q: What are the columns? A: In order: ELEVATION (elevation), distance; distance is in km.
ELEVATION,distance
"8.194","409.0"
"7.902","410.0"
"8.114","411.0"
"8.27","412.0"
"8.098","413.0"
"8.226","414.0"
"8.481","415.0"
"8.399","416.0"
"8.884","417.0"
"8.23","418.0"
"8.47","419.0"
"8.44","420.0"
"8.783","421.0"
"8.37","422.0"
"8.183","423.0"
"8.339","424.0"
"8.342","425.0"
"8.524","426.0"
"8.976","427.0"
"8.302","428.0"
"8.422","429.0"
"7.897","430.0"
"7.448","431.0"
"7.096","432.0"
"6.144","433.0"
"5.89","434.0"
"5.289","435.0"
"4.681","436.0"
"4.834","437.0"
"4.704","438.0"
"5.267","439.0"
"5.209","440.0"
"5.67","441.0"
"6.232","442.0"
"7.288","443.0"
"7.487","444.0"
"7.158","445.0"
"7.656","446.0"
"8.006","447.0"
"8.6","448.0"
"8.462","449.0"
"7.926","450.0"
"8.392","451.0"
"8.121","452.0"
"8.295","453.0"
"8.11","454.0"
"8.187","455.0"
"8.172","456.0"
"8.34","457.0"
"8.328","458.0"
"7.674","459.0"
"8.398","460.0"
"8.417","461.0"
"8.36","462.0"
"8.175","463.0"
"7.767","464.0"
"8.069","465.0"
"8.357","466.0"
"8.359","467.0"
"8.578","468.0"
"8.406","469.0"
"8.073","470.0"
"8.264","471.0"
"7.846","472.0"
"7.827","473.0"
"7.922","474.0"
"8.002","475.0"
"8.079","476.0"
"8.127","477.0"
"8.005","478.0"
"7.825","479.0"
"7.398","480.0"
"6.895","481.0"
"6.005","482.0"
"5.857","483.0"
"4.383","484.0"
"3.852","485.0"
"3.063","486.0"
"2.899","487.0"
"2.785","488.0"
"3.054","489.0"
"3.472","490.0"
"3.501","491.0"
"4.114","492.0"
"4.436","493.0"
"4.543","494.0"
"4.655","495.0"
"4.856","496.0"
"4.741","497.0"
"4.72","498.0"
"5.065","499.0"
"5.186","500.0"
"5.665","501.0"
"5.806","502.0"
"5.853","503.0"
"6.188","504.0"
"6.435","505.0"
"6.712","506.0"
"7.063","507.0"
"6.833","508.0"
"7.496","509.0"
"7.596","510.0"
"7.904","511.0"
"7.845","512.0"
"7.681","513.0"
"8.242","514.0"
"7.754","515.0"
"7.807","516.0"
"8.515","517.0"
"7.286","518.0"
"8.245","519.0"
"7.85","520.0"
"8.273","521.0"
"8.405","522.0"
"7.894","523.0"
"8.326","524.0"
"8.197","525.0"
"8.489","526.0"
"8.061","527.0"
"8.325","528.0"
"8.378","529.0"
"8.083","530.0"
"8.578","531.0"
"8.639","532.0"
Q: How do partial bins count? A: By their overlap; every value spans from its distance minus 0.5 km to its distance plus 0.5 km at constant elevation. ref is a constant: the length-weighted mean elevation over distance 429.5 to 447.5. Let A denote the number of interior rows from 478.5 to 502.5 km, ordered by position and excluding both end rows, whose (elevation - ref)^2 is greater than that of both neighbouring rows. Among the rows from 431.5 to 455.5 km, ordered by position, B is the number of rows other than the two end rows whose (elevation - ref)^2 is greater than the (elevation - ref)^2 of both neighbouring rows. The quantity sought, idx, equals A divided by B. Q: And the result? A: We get 0.3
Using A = 2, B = 7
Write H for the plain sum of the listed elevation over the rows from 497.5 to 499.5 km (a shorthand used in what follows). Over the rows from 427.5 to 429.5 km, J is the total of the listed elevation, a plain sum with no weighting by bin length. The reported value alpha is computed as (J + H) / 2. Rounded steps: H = 10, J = 16.7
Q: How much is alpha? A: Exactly 13.3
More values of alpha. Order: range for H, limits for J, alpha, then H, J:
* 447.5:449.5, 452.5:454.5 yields 16.7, 17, 16.4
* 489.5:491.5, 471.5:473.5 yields 11.3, 7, 15.7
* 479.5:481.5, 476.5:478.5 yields 15.2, 14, 16.1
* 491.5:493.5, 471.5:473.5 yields 12.1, 9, 15.7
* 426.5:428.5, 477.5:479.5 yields 16.6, 17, 15.8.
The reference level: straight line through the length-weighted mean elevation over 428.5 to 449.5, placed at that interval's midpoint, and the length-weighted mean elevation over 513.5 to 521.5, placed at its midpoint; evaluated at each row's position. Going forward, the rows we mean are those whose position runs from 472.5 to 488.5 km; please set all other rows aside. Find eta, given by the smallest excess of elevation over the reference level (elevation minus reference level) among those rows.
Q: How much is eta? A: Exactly -4.7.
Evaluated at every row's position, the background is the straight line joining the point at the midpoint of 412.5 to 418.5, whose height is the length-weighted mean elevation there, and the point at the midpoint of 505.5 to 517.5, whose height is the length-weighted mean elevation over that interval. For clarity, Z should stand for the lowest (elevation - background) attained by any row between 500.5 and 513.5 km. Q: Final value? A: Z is -2.0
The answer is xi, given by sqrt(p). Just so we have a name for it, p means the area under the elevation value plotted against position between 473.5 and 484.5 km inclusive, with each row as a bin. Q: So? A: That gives 8.86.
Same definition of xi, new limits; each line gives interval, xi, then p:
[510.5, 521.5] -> 9.35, 87.4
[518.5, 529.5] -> 9.51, 90.4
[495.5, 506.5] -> 7.82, 61.2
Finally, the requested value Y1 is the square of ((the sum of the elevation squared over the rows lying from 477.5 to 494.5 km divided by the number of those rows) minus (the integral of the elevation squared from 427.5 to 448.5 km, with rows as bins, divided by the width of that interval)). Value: 372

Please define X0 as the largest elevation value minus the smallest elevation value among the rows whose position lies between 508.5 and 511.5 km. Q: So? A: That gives 0.4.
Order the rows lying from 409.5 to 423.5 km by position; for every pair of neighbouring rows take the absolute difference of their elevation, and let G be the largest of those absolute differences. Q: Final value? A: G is 0.65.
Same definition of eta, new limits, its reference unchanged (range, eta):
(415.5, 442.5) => -1.9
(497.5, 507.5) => -2.9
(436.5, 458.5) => -1.9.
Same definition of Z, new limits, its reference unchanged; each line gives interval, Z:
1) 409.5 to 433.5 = -2.1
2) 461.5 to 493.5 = -5.0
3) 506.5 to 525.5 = -0.8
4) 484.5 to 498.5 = -5.0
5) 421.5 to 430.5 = -0.4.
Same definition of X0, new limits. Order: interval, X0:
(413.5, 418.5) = 0.7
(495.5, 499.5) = 0.3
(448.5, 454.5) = 0.5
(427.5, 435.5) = 3.1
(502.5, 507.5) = 1.2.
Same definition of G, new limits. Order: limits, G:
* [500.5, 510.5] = 0.66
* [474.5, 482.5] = 0.89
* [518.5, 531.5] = 0.51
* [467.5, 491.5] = 1.47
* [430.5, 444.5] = 1.06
